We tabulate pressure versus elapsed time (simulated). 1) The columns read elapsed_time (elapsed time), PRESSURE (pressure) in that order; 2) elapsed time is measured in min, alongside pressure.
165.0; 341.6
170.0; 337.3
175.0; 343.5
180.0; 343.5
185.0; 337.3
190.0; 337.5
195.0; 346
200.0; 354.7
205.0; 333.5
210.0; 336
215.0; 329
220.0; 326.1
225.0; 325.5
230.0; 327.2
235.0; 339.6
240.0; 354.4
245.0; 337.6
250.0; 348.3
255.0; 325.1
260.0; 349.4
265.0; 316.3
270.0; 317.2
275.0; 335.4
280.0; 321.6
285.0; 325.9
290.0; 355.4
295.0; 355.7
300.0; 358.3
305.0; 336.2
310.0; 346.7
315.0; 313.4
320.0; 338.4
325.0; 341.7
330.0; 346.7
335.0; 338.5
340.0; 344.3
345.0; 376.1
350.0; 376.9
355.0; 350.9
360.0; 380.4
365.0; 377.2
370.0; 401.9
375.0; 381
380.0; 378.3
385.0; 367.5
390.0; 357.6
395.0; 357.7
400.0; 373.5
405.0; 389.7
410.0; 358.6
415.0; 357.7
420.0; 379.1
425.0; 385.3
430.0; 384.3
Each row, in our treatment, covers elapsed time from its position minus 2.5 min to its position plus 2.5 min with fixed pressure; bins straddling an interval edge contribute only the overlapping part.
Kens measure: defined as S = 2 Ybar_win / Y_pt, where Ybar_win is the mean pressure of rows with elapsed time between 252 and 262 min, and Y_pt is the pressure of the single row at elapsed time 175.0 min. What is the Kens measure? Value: 1.96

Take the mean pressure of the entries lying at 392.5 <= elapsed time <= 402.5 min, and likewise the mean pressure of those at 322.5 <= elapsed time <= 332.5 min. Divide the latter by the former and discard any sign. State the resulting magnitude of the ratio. 0.94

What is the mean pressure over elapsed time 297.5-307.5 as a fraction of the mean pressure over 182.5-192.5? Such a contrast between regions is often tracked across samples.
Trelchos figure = 1.03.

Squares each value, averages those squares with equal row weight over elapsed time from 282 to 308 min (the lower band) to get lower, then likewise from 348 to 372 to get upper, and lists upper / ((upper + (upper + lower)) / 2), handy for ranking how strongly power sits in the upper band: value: 0.704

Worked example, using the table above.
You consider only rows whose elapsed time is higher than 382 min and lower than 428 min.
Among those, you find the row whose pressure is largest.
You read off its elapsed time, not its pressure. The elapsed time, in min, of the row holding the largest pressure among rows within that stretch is 405.0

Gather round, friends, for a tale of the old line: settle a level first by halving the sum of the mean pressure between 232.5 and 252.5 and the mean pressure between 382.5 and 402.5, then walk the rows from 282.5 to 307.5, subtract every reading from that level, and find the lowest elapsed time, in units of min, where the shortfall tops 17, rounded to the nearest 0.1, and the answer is 285.0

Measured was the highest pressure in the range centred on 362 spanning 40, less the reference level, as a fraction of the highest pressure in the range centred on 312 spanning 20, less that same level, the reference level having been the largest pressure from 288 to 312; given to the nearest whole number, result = -4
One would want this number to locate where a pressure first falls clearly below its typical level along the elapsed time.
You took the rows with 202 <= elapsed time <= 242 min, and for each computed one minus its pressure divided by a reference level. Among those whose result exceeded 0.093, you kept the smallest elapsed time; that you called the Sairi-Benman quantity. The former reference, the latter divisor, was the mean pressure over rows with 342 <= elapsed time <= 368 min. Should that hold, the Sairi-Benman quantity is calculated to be 205.0 min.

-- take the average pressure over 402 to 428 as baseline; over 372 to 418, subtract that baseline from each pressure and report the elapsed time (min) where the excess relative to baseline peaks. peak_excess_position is 405.0 min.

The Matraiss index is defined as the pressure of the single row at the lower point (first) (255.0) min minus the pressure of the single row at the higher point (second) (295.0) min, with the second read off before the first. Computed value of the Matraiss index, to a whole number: -31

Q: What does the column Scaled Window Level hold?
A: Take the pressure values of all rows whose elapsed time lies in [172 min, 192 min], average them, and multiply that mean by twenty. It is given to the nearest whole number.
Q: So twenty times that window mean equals 6809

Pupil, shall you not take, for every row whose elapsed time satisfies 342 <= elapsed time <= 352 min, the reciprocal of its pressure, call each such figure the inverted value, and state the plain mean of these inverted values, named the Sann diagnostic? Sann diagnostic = 0.0027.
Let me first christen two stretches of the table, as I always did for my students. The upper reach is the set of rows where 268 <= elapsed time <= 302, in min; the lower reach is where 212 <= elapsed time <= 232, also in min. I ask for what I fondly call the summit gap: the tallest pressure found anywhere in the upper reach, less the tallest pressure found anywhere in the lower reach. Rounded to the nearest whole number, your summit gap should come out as 29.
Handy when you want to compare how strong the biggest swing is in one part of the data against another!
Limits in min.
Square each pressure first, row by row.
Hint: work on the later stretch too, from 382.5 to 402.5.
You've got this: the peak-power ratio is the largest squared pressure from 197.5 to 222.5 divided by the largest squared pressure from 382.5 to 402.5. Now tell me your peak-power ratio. 0.90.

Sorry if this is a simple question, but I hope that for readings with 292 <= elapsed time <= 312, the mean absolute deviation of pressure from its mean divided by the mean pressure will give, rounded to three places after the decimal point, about 0.022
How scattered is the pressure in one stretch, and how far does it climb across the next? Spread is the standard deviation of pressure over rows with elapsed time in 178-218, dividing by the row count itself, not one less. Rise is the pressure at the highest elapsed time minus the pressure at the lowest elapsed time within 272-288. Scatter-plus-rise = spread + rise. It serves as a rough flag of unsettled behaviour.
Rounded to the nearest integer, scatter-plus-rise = -2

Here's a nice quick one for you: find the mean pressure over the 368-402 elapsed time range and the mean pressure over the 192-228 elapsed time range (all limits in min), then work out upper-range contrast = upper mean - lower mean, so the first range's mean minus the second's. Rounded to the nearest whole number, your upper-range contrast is 38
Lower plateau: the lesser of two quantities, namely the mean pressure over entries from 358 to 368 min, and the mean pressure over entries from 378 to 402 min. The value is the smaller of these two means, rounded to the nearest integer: 367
